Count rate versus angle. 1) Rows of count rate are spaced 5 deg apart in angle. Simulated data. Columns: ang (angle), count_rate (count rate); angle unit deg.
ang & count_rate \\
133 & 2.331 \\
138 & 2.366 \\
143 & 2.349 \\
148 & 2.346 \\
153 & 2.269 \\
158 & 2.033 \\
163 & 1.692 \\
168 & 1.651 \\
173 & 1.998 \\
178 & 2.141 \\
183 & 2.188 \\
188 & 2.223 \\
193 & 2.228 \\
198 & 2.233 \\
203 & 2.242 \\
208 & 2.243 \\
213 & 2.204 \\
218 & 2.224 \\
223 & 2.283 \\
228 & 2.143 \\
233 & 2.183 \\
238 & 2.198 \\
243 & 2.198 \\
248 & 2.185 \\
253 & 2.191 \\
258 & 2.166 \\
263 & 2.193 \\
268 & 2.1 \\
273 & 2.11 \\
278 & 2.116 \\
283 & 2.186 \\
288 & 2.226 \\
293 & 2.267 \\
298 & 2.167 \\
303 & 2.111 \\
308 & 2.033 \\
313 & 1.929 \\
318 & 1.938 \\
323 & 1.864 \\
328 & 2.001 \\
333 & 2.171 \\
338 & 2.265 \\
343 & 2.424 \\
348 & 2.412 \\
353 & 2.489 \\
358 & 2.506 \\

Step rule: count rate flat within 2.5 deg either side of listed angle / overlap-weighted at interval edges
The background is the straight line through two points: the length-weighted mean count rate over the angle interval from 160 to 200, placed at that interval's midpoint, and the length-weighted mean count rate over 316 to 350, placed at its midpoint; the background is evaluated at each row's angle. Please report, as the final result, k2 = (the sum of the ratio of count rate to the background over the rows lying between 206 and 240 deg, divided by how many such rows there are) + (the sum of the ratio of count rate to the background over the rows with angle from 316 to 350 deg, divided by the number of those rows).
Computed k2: 2.07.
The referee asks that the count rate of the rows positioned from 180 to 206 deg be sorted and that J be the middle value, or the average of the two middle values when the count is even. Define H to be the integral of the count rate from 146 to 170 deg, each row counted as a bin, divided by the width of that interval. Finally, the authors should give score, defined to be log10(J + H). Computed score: 0.626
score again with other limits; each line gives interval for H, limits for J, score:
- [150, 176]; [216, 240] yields 0.617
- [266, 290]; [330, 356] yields 0.659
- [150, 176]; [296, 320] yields 0.599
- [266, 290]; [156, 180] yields 0.618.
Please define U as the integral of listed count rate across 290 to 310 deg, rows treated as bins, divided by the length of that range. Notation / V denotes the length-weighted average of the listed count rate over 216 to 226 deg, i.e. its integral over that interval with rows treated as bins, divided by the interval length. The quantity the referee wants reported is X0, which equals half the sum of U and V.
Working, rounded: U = 2.15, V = 2.25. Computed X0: 2.20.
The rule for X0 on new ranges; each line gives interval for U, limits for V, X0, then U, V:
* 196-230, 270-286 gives 2.18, 2.23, 2.14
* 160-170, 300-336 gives 1.85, 1.69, 2.01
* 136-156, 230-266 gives 2.26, 2.32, 2.19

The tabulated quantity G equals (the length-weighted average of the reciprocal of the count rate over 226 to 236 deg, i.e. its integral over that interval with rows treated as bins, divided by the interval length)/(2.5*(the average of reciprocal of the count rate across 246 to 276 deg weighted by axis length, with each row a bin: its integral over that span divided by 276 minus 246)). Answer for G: 0.398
